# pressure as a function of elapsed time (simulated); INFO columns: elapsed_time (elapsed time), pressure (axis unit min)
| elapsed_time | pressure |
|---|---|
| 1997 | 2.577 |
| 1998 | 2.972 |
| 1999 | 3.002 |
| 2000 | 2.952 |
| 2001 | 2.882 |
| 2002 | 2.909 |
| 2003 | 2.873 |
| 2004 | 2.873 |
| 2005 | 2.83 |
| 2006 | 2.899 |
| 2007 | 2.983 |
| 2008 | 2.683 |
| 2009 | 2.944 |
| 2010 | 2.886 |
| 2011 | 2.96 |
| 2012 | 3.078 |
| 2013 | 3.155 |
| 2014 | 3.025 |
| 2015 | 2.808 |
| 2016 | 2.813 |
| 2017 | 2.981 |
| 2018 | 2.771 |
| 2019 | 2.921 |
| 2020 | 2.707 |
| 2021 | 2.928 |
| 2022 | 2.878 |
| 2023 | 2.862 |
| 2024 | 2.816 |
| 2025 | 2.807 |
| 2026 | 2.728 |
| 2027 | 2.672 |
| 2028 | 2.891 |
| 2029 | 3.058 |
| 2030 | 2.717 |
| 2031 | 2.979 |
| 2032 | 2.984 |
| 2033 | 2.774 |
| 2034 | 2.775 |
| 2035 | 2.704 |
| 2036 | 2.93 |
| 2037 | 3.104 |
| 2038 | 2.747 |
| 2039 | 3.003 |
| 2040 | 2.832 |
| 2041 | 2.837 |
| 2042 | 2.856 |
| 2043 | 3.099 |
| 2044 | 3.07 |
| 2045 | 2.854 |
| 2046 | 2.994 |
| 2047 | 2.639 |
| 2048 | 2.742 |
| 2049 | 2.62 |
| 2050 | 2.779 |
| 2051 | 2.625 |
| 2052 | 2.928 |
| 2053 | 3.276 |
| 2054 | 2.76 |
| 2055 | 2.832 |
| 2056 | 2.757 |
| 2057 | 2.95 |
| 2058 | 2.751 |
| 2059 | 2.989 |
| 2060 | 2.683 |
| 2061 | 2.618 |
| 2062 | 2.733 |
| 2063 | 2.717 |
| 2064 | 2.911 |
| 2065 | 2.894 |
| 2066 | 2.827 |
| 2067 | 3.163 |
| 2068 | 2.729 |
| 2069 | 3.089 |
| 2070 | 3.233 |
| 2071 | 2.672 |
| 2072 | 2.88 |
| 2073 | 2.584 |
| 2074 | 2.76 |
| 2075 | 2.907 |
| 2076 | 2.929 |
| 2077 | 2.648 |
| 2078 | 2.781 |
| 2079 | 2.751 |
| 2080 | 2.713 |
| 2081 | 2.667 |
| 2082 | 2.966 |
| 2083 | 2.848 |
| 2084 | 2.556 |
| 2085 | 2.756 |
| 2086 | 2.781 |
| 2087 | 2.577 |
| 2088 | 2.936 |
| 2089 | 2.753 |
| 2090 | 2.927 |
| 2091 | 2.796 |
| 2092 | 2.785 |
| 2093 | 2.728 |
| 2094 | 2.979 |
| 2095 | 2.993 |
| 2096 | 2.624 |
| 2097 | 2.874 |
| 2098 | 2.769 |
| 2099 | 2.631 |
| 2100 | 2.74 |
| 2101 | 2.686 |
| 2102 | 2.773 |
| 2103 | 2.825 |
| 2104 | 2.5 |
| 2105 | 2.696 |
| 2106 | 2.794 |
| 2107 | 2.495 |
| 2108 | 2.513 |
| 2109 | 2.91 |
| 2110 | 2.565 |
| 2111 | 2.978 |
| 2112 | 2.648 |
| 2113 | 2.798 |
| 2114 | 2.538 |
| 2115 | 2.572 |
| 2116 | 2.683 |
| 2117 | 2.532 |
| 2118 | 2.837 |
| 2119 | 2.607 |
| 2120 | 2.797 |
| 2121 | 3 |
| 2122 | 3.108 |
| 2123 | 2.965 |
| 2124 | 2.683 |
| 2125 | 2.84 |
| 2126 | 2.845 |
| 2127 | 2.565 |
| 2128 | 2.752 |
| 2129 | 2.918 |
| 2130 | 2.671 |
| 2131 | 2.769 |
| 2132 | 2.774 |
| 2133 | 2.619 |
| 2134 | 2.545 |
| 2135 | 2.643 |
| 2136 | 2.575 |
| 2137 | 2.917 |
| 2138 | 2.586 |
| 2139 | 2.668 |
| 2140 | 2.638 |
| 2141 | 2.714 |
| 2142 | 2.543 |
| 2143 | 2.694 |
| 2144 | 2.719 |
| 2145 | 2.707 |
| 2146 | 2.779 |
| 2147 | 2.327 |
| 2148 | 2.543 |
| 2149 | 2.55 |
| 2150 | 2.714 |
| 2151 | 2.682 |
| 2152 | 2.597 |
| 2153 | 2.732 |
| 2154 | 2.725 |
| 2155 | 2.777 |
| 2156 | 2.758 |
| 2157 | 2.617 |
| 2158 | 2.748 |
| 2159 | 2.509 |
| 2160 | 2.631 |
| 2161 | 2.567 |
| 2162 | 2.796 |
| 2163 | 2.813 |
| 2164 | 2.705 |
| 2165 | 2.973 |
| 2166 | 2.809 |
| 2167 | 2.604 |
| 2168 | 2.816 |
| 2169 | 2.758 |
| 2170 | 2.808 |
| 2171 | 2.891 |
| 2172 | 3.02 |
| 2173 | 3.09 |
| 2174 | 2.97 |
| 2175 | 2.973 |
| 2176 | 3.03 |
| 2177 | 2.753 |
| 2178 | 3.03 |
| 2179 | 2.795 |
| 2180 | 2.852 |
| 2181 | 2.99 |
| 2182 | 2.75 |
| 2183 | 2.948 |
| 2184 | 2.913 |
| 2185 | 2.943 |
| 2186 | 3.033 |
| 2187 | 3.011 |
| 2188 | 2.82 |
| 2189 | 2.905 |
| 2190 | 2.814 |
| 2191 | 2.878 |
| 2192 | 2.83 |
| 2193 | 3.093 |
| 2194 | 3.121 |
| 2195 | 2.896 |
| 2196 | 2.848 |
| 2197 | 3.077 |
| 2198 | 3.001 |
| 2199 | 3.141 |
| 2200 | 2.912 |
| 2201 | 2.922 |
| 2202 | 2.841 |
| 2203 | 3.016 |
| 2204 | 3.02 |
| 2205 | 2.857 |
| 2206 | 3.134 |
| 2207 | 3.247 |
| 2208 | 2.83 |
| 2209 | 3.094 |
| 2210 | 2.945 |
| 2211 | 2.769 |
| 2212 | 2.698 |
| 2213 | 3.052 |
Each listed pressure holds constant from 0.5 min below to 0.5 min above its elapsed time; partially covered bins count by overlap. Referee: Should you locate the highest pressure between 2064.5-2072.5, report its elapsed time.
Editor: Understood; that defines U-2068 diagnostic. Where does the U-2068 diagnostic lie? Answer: 2070 min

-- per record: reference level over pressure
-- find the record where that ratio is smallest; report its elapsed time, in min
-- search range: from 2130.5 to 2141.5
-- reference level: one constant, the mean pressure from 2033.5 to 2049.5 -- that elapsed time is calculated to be 2137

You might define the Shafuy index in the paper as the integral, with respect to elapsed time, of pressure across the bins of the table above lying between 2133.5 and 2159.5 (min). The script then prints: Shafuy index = 69.0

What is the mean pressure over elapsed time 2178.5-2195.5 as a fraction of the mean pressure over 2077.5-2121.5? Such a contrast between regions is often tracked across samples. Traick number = 1.06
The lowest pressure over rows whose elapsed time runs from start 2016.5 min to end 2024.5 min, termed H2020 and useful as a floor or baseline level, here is 2.707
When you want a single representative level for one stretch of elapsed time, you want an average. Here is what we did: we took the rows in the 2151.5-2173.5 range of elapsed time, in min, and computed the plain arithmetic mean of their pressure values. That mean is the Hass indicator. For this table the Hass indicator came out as 2.76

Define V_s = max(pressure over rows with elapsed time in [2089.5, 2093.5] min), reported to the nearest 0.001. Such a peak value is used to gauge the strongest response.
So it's 2.927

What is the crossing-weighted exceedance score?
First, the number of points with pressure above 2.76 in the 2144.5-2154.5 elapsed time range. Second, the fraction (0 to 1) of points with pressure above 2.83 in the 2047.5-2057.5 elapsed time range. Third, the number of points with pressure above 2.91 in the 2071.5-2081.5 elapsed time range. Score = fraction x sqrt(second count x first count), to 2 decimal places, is 0.40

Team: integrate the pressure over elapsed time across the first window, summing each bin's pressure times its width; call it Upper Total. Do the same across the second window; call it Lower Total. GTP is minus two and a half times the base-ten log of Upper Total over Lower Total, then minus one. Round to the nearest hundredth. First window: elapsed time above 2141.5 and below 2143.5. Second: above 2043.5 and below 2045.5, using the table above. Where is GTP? -0.87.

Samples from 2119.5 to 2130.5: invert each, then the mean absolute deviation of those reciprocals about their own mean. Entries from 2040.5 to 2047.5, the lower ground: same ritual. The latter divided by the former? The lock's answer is 0.95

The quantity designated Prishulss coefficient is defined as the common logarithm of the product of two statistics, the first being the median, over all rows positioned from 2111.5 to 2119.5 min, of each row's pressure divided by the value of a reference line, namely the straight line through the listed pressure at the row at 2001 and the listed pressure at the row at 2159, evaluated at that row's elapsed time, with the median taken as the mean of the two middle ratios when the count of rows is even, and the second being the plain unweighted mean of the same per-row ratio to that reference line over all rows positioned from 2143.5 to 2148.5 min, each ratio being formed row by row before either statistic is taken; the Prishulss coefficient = 0.015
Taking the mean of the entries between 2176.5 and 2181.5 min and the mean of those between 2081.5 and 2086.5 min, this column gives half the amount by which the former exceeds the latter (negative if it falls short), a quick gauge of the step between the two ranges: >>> 0.05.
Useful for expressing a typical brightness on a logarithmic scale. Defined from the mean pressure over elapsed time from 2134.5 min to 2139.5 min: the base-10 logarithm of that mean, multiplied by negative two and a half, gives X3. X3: -1.07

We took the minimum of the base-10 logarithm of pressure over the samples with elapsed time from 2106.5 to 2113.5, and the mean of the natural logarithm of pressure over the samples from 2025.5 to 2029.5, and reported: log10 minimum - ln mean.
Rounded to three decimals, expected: -0.644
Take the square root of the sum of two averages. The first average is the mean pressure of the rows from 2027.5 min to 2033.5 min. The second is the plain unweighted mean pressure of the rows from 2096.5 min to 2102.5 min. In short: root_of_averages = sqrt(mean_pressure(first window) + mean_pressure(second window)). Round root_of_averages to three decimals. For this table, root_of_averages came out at 2.376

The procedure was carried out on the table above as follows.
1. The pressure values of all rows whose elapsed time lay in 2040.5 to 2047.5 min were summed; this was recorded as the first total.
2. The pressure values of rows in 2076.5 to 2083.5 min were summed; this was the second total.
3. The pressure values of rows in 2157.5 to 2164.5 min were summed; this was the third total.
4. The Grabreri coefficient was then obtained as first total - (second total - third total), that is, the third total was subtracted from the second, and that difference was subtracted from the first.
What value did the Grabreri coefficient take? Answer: 19.7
